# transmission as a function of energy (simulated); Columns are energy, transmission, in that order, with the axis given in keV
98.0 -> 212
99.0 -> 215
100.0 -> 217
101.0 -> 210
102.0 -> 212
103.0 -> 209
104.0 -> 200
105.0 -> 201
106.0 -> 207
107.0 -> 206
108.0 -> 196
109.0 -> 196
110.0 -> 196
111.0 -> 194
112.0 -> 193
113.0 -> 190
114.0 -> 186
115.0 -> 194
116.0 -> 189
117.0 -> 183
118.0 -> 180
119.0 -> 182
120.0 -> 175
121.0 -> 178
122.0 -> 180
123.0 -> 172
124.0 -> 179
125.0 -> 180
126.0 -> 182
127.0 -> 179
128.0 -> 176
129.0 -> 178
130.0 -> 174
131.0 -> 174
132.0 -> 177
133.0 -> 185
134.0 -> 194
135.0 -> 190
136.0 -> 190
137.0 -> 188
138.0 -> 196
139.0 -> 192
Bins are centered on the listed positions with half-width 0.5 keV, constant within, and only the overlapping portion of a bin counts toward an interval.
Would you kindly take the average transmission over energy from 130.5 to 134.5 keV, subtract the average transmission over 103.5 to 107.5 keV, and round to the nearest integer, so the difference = -21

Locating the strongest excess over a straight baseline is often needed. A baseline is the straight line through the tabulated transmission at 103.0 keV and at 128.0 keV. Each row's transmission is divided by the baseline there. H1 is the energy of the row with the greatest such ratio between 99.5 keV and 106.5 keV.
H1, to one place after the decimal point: 100.0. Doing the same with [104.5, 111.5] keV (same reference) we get 107.0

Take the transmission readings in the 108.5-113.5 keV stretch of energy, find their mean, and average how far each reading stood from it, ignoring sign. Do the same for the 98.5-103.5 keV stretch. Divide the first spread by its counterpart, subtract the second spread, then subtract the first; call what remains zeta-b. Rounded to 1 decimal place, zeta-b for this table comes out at -3.9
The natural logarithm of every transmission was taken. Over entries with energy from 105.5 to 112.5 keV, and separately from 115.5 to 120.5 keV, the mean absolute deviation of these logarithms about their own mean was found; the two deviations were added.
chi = 0.042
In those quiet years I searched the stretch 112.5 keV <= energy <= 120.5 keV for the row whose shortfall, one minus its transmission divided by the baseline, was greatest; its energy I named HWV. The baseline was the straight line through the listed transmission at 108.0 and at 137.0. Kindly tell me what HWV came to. 120.0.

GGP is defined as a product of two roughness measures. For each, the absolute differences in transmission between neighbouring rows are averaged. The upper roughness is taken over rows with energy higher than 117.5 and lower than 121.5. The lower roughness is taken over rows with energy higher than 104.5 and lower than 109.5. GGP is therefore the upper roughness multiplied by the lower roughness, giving 17.0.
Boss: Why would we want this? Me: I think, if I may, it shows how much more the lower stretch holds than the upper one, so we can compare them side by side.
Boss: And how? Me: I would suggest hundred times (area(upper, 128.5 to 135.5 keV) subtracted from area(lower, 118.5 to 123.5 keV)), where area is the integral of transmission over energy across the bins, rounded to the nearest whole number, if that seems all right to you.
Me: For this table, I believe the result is -38500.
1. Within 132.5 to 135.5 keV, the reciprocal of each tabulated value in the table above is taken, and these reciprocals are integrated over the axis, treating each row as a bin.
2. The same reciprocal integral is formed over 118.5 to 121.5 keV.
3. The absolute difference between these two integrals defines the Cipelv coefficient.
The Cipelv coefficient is 0.0010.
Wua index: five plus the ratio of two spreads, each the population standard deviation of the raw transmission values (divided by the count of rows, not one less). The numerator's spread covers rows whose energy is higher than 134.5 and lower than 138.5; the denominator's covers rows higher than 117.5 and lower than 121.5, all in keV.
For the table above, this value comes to 6.16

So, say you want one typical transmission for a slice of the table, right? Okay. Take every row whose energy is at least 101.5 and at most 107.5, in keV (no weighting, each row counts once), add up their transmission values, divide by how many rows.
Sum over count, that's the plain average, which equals 206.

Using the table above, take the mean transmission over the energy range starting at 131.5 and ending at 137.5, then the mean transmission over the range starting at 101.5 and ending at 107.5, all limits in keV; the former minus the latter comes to -18.5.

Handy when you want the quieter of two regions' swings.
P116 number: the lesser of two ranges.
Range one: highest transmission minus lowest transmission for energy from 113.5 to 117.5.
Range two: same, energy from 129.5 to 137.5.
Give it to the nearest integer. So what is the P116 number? 11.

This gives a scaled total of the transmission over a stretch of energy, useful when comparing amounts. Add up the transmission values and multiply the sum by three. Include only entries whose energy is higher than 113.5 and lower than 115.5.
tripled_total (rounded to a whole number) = 1140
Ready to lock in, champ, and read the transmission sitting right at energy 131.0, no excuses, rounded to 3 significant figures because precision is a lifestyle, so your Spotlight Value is 174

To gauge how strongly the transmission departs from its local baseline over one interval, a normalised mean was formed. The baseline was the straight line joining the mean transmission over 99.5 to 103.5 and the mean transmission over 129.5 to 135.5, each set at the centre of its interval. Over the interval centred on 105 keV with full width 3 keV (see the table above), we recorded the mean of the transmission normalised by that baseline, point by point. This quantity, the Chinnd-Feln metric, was 0.97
